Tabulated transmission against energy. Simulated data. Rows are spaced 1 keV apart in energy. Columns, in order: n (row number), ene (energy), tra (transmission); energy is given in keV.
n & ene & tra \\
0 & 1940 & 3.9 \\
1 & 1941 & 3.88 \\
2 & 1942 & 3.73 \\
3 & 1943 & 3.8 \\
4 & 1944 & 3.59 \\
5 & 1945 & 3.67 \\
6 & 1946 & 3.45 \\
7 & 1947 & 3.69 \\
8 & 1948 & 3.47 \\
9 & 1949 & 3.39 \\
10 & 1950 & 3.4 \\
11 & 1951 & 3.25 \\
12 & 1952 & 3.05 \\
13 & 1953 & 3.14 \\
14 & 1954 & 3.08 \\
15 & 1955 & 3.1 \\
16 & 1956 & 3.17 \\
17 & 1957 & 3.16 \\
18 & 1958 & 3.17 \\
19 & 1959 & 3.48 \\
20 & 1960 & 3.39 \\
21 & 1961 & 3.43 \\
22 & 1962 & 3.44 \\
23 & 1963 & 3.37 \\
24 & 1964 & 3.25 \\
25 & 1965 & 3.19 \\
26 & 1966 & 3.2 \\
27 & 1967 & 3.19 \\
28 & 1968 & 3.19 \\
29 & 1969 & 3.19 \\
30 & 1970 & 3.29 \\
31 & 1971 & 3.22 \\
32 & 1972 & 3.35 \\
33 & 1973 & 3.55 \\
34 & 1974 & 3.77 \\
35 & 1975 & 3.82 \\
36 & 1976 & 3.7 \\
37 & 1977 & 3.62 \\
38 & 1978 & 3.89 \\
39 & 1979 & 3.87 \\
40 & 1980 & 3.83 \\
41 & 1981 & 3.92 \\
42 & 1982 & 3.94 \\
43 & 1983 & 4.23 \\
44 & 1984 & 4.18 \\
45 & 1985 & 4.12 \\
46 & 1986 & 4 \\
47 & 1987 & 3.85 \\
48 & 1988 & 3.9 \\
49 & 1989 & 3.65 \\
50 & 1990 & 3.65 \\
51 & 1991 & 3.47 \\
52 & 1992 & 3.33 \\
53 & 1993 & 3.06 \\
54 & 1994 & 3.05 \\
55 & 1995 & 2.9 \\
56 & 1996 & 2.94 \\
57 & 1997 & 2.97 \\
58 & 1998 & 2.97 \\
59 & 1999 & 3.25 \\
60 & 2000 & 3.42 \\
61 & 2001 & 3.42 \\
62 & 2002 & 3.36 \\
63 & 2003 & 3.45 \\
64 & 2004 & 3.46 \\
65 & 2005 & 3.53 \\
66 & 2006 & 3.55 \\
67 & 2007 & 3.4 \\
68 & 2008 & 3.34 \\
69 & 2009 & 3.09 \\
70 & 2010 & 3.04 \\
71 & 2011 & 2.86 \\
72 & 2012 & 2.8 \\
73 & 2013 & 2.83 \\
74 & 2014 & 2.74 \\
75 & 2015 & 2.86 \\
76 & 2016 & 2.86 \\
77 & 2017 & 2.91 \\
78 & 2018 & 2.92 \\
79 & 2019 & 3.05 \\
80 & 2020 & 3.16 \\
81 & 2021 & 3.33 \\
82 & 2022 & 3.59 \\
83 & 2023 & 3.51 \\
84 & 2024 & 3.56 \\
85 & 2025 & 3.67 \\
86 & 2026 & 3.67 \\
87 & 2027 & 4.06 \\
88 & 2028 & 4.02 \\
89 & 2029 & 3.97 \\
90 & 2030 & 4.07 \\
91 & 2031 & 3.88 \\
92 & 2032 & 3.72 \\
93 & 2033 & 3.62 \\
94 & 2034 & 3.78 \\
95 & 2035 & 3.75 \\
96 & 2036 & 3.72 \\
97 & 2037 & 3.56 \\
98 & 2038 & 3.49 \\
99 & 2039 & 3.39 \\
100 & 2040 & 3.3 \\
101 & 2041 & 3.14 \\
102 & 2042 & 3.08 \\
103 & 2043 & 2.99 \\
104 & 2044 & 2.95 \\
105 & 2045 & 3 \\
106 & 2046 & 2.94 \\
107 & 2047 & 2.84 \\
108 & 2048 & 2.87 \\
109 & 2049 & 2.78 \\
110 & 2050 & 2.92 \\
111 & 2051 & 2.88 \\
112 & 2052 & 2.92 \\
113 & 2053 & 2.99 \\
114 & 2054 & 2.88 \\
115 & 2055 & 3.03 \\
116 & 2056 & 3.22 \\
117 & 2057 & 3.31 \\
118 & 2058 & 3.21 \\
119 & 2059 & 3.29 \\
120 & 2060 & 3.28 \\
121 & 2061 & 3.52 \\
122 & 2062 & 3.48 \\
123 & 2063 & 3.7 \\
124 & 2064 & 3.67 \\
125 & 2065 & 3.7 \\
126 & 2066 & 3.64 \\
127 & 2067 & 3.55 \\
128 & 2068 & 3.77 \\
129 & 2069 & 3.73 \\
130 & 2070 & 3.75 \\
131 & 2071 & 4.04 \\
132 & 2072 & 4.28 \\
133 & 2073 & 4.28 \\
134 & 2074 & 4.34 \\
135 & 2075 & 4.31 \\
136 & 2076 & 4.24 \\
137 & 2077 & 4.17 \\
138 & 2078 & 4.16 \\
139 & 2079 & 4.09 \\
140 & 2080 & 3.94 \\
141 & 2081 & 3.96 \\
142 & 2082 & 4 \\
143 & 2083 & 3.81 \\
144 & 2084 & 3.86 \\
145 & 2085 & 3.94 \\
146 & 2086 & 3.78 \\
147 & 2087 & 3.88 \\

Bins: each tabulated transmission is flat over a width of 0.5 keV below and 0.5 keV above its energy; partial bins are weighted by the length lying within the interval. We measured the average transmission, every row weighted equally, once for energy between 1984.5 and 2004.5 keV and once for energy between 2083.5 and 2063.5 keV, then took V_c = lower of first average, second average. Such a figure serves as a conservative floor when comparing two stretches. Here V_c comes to 3.41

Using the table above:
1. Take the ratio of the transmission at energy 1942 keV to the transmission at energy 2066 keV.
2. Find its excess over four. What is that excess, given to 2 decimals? -2.98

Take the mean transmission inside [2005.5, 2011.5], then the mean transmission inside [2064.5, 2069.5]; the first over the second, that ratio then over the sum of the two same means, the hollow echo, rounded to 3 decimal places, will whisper 0.127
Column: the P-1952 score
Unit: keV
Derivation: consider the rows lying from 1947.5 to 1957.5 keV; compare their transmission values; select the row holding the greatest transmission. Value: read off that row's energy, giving 1948 keV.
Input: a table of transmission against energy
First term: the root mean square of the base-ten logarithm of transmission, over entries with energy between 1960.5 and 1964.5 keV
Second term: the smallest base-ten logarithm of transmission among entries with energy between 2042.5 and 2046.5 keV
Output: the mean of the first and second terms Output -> 0.50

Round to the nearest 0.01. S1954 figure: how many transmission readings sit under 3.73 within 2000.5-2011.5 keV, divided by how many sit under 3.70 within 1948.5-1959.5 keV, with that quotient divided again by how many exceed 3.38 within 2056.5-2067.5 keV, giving 0.14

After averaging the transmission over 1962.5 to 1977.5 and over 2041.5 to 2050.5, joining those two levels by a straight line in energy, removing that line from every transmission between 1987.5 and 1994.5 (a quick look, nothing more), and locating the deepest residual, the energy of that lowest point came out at 1994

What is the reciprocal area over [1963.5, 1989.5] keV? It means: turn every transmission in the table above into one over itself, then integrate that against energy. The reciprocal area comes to 7.2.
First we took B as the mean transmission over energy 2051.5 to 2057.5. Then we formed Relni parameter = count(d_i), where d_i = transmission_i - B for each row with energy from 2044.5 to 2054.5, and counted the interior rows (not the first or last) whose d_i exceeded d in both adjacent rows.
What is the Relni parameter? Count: 3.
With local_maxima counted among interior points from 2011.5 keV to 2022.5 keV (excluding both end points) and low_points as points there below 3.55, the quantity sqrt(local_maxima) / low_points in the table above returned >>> 0.10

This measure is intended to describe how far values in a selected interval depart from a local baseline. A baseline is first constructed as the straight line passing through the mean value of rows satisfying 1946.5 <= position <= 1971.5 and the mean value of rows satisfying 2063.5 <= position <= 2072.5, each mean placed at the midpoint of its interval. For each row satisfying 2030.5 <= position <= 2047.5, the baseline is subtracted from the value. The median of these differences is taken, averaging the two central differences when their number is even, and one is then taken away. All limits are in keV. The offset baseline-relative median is -1.26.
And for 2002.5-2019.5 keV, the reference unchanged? -1.51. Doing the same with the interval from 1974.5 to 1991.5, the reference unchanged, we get -0.51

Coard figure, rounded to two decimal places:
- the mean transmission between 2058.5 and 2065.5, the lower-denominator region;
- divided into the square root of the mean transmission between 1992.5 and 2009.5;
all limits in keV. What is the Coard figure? 0.51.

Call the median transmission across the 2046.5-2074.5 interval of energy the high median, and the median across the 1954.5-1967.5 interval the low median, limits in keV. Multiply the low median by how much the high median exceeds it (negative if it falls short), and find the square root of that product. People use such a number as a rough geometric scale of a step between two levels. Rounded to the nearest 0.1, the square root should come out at 0.8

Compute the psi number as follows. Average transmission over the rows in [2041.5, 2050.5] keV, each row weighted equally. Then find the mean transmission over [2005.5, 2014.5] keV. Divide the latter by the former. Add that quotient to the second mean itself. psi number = 4.12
